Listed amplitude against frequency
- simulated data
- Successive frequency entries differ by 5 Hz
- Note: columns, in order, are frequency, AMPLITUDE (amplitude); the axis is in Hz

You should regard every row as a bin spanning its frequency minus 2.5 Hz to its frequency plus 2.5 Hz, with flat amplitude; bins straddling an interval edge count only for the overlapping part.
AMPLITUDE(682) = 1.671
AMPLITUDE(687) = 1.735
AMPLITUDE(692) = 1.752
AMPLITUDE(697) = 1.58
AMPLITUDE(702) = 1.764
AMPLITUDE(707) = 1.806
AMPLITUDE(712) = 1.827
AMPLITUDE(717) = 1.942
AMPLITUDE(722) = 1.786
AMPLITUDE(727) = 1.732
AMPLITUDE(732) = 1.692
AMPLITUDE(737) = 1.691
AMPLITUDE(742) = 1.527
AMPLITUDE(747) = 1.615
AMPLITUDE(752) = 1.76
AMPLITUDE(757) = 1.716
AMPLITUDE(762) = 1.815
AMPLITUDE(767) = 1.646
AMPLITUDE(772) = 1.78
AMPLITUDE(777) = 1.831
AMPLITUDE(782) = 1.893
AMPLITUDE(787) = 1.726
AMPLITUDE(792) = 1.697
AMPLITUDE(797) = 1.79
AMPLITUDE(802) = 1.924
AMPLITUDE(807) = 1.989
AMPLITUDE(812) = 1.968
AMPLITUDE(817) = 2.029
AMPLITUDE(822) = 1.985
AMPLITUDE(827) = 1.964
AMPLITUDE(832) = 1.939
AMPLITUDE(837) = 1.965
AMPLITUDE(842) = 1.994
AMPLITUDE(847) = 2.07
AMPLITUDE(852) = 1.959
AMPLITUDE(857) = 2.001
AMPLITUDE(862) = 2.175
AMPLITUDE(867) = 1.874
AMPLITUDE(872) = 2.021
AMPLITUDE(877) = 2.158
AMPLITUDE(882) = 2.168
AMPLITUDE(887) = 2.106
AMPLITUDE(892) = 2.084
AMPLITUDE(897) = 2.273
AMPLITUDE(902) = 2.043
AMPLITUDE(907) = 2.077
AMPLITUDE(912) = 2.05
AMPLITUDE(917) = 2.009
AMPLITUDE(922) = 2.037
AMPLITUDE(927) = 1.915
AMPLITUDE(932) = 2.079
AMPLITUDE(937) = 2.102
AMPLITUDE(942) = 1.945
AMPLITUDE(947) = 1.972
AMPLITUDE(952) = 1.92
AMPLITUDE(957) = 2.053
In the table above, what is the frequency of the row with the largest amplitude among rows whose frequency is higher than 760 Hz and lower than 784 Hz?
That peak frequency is 782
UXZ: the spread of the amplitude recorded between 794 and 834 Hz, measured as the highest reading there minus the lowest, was 0.24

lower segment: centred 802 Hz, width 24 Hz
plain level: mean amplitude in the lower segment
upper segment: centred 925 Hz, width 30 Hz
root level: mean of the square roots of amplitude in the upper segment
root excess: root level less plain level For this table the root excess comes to -0.45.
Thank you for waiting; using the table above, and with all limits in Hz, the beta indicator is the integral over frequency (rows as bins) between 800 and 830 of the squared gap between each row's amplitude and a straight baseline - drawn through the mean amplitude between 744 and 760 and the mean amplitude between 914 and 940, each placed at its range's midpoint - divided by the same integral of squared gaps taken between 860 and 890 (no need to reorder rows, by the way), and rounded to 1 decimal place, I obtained 0.8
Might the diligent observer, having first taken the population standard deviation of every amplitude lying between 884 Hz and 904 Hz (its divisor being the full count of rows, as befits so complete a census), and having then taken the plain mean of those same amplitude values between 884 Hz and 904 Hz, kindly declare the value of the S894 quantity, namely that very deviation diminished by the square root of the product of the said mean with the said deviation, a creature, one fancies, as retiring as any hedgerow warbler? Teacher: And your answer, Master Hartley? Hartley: -0.34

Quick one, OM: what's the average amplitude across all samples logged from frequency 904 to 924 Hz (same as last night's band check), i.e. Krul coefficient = 2.04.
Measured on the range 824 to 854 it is 1.98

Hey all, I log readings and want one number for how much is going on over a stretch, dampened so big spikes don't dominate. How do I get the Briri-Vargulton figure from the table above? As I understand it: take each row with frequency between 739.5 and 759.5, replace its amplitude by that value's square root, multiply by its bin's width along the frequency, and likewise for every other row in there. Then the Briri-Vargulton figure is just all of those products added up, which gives 25.7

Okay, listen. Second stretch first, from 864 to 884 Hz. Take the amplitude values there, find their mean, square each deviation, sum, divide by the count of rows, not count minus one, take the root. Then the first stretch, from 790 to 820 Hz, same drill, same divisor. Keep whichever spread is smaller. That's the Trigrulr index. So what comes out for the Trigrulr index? 0.12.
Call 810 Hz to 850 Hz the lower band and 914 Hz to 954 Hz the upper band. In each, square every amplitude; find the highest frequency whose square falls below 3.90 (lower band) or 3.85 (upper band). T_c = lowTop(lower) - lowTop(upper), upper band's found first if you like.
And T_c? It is -115 Hz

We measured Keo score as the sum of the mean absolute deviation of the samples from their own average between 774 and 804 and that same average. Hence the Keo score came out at 1.88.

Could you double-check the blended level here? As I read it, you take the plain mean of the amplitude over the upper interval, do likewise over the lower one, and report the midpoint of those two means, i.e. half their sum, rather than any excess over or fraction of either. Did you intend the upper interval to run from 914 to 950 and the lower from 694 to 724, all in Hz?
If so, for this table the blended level 1.896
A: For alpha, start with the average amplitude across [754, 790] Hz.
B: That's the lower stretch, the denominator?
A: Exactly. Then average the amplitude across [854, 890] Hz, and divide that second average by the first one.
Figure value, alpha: 1.17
